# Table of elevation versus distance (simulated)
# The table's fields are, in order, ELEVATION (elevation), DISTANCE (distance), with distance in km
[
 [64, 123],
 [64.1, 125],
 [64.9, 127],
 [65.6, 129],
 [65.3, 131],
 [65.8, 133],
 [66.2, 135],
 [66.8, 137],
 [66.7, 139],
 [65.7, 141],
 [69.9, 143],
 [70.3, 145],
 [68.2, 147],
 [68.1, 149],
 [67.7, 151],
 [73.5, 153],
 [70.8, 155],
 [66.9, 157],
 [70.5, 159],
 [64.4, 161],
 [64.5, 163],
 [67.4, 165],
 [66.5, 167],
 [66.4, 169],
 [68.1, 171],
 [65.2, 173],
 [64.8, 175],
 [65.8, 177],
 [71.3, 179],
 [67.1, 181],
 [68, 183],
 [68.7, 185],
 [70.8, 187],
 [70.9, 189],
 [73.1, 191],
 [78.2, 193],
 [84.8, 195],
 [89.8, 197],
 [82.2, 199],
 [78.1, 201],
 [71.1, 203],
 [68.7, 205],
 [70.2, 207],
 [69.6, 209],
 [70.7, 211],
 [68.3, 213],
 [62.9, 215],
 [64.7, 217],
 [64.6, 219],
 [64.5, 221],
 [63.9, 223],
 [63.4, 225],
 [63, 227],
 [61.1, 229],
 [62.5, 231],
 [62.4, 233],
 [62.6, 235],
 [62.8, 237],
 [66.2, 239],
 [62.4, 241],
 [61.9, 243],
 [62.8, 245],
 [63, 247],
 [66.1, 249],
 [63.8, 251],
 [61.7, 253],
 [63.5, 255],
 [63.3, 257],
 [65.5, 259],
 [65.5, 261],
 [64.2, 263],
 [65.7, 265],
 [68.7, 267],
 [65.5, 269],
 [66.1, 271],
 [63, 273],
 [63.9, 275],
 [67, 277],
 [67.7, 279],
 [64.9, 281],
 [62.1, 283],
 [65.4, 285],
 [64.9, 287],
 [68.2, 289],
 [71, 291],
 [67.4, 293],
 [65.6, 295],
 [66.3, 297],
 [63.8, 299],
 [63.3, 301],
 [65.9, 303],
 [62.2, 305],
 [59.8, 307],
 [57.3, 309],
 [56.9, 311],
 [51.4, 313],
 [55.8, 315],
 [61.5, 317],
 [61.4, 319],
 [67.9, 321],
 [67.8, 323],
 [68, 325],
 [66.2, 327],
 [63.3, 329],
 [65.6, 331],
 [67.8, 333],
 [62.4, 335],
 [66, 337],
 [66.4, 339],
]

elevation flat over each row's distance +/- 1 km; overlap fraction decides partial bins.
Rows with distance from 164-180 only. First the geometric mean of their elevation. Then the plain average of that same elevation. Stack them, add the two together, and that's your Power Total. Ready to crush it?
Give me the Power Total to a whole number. 134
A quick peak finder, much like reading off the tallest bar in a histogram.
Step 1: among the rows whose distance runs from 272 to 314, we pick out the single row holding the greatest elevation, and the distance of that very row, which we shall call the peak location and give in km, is 291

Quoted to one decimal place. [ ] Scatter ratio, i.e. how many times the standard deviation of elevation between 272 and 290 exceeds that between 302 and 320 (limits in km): 0.5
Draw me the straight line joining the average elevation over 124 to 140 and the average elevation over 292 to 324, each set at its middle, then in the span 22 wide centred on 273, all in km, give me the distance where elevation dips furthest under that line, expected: 283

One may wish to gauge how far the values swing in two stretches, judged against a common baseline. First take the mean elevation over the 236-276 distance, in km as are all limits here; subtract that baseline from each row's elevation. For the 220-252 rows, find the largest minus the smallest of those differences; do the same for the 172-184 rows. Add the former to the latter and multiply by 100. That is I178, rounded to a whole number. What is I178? 1160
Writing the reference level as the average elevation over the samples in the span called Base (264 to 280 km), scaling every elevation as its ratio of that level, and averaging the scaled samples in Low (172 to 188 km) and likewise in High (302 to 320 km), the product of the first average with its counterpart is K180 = 0.92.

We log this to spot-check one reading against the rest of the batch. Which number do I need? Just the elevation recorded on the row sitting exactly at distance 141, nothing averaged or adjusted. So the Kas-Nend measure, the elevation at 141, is 65.7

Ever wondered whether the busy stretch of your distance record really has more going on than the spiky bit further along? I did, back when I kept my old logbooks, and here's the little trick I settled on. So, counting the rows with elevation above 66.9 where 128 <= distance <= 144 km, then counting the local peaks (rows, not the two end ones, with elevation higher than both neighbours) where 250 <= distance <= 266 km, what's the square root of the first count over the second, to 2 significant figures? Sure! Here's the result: 1.0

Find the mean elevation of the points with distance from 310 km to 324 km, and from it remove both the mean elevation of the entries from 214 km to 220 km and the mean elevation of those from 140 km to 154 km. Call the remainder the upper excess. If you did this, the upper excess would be -72.7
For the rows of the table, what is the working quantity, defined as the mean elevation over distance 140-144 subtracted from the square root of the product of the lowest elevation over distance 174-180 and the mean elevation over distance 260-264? -3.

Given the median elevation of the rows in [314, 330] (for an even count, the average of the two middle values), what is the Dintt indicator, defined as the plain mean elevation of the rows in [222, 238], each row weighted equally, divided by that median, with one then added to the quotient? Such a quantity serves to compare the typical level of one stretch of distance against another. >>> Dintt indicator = 1.969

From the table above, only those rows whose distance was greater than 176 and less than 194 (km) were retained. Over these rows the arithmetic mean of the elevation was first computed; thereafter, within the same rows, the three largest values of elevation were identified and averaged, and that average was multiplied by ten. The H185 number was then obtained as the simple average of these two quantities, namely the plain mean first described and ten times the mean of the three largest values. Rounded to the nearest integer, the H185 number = 406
